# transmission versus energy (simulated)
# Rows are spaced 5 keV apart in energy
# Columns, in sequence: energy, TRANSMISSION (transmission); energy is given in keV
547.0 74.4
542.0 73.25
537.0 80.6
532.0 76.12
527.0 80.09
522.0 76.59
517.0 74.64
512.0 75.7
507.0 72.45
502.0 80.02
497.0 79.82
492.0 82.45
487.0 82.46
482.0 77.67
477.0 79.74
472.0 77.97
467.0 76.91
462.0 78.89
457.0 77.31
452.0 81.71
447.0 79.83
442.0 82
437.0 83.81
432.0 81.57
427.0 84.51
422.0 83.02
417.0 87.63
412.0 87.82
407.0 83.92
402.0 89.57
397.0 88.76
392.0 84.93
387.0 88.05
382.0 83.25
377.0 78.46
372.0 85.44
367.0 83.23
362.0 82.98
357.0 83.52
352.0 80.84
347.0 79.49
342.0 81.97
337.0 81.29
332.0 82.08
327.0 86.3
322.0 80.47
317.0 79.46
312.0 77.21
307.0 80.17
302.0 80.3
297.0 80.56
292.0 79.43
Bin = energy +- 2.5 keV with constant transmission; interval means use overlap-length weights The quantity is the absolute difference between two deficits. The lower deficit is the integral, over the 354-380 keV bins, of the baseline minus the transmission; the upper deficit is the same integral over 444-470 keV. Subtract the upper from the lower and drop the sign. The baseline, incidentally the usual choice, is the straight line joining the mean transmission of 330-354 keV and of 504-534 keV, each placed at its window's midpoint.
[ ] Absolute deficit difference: 29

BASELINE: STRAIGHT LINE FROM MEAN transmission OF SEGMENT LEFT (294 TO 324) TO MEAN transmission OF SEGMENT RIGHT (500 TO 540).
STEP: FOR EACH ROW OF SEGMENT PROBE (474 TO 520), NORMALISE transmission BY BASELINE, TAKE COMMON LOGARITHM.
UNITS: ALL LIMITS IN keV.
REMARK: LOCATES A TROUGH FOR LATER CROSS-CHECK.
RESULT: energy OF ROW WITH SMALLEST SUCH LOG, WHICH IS 507.0 keV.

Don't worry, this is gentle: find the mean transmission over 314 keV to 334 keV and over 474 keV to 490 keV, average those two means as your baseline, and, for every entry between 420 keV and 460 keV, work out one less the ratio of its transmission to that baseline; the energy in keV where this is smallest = 427.0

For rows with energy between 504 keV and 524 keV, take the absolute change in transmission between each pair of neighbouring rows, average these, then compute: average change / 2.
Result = 1.0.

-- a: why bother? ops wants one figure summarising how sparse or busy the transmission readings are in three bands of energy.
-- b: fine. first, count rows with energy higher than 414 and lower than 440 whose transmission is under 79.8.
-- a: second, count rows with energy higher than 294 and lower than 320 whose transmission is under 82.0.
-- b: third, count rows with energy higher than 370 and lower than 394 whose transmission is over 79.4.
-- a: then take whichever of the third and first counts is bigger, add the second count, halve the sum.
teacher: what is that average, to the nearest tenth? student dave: 4.5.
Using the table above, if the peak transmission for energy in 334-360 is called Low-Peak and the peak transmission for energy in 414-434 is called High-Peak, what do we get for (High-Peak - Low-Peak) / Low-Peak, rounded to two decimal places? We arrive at 0.05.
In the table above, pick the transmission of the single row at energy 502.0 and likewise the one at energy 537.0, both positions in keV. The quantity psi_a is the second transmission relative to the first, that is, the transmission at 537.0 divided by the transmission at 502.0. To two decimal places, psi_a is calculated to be 1.01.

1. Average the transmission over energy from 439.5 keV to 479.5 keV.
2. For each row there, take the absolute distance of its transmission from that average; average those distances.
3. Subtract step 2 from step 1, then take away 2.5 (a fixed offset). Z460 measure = 75.3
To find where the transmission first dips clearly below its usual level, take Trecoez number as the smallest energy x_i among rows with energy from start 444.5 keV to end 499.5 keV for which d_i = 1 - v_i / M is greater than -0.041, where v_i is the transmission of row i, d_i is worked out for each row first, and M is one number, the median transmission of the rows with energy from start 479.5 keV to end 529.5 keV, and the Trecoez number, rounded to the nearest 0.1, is 447.0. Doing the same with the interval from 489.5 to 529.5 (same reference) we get 497.0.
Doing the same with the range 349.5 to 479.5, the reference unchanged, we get 352.0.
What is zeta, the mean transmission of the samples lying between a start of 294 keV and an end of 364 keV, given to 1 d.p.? 81.2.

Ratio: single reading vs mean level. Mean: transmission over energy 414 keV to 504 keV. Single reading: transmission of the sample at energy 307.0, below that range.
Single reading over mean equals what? 0.99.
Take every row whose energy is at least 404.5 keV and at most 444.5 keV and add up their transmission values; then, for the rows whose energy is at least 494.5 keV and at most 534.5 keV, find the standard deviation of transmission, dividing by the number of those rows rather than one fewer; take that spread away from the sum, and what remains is 672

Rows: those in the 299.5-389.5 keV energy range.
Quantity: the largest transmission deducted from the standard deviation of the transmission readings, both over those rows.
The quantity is -85.3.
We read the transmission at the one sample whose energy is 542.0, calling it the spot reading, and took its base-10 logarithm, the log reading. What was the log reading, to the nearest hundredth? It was 1.86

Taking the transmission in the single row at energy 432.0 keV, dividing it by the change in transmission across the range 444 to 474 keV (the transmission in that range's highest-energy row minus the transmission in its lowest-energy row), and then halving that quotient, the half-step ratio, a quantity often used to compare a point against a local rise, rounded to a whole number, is -22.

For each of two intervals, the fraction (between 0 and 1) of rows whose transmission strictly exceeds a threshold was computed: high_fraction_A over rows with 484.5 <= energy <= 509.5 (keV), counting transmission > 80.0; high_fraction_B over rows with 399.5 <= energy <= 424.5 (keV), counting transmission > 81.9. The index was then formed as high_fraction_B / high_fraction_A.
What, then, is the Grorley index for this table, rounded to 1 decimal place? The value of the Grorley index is 1.7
